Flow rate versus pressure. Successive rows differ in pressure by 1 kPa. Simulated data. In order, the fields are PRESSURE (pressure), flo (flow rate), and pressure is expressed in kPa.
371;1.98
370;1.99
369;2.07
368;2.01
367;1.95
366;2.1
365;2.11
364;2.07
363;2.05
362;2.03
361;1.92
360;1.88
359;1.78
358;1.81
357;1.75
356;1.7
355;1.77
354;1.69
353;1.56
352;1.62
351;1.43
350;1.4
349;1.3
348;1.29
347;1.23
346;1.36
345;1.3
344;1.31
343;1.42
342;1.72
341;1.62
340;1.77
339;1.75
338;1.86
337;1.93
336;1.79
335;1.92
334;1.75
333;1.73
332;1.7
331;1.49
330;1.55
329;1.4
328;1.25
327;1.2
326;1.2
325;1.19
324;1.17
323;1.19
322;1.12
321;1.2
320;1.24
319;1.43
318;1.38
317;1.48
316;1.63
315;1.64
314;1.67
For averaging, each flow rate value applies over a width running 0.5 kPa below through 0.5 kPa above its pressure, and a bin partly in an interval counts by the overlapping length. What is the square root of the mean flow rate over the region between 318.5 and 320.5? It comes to 1.16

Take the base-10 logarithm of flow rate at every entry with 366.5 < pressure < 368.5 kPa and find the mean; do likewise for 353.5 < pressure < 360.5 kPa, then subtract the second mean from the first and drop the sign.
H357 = 0.049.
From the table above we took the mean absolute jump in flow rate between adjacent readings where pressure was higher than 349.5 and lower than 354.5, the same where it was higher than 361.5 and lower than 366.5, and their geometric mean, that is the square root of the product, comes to 0.048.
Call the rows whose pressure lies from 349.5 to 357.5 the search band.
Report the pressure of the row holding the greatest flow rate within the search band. 355 kPa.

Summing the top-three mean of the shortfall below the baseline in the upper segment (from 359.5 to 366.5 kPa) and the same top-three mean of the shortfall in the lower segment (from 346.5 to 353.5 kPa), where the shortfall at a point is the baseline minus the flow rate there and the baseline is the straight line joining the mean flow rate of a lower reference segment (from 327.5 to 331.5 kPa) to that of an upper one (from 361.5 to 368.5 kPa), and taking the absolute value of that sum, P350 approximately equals 0.51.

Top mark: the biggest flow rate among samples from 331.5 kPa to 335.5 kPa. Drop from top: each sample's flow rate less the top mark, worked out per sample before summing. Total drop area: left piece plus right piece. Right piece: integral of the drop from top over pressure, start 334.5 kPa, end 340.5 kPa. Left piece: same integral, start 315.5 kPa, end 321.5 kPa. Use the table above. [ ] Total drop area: -3.7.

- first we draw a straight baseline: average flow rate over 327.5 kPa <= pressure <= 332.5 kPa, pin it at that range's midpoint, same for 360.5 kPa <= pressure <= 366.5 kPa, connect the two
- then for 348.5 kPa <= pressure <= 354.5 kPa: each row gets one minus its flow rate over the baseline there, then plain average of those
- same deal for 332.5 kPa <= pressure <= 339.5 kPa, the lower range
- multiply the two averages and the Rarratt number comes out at -0.028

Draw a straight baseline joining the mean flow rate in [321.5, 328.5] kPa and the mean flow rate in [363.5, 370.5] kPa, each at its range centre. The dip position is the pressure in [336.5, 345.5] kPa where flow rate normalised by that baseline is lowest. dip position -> 345 kPa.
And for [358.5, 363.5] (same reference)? 359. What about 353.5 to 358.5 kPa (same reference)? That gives 356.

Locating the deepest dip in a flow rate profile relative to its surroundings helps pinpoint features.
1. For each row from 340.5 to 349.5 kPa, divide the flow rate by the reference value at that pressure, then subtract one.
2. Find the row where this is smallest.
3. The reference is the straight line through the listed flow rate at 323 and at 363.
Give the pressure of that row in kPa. 347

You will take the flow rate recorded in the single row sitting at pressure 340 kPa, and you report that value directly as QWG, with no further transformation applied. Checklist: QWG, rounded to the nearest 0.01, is 1.77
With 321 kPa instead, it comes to 1.20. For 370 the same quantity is 1.99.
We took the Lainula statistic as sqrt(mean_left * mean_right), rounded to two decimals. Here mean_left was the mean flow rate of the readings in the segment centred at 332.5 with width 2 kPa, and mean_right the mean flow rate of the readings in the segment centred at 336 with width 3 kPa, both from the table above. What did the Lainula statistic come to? 1.80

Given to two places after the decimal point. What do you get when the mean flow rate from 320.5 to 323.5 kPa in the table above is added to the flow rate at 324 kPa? 2.34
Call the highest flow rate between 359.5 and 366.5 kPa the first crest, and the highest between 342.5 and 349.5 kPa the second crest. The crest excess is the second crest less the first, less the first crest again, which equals -2.8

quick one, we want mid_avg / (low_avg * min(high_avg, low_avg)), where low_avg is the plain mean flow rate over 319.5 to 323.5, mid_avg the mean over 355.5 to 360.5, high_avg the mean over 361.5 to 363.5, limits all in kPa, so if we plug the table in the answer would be 1.3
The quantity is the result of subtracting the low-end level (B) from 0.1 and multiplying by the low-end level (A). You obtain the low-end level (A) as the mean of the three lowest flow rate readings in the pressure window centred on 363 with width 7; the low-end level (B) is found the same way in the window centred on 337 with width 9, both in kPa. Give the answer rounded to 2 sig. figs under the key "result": -3.1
